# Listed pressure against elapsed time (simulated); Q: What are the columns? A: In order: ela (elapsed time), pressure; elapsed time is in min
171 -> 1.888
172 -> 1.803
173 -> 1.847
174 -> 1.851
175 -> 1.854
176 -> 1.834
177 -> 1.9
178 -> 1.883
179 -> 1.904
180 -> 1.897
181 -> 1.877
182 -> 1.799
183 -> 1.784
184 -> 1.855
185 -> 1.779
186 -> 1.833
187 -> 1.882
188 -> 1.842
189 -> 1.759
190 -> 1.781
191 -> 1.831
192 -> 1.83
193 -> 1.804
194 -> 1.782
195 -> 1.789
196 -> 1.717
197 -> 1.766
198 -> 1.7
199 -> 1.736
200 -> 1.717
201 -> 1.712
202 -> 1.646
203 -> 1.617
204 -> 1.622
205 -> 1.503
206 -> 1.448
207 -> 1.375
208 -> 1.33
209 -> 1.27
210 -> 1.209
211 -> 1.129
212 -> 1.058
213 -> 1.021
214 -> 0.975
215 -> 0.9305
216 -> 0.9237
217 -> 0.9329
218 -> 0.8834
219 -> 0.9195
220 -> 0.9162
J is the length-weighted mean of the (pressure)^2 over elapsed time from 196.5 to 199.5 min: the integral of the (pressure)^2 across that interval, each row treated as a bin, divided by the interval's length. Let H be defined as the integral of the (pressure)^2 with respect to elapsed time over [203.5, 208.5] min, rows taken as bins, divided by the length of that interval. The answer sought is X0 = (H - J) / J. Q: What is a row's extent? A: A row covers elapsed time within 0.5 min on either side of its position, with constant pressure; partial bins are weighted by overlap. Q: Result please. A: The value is -0.3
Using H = 2.13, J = 3.0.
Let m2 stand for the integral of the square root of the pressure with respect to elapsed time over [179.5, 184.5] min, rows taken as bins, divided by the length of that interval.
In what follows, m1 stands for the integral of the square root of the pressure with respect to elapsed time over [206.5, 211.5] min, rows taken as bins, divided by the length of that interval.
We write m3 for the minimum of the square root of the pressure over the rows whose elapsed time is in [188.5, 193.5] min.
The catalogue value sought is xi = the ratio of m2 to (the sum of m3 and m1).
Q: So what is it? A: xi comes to 0.55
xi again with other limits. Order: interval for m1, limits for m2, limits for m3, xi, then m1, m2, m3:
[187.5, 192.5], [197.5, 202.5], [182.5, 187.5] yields 0.49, 1.34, 1.30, 1.33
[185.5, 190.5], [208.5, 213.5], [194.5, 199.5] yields 0.40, 1.35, 1.07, 1.30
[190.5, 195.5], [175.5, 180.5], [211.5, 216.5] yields 0.60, 1.34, 1.37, 0.96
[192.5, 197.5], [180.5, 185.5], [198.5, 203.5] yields 0.52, 1.33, 1.35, 1.27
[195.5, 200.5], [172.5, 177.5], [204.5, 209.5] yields 0.56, 1.31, 1.36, 1.13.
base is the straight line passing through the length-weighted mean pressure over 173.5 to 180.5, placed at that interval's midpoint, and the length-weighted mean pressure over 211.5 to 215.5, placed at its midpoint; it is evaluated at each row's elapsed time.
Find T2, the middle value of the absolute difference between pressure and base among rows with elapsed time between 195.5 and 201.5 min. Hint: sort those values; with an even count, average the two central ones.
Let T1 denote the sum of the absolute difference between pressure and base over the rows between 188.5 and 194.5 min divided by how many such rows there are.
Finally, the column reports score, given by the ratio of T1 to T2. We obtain 0.7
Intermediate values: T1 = 0.27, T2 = 0.38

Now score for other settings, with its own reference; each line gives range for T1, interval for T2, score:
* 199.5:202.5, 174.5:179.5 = 6.1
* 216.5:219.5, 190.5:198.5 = 0.1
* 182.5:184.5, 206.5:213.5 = 0.8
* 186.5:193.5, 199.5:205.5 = 0.7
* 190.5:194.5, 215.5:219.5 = 18.6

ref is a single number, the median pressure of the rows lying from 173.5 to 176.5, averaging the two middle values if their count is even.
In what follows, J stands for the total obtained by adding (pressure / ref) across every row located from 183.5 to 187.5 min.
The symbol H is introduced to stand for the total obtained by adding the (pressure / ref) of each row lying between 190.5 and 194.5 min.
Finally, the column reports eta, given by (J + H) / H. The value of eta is 2.01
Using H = 3.9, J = 3.97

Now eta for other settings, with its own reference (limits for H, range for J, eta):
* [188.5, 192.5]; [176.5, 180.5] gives 2.05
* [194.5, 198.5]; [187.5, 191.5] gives 2.03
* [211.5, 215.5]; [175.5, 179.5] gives 2.89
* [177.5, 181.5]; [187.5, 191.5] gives 1.95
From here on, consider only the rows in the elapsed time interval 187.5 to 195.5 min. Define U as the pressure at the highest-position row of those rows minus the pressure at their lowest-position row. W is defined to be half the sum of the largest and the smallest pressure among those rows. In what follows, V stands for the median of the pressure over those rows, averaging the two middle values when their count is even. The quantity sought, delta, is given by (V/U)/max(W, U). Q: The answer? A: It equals -19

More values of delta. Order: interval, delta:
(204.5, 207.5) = -8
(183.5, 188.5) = -77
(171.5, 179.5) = 10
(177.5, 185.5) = -10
